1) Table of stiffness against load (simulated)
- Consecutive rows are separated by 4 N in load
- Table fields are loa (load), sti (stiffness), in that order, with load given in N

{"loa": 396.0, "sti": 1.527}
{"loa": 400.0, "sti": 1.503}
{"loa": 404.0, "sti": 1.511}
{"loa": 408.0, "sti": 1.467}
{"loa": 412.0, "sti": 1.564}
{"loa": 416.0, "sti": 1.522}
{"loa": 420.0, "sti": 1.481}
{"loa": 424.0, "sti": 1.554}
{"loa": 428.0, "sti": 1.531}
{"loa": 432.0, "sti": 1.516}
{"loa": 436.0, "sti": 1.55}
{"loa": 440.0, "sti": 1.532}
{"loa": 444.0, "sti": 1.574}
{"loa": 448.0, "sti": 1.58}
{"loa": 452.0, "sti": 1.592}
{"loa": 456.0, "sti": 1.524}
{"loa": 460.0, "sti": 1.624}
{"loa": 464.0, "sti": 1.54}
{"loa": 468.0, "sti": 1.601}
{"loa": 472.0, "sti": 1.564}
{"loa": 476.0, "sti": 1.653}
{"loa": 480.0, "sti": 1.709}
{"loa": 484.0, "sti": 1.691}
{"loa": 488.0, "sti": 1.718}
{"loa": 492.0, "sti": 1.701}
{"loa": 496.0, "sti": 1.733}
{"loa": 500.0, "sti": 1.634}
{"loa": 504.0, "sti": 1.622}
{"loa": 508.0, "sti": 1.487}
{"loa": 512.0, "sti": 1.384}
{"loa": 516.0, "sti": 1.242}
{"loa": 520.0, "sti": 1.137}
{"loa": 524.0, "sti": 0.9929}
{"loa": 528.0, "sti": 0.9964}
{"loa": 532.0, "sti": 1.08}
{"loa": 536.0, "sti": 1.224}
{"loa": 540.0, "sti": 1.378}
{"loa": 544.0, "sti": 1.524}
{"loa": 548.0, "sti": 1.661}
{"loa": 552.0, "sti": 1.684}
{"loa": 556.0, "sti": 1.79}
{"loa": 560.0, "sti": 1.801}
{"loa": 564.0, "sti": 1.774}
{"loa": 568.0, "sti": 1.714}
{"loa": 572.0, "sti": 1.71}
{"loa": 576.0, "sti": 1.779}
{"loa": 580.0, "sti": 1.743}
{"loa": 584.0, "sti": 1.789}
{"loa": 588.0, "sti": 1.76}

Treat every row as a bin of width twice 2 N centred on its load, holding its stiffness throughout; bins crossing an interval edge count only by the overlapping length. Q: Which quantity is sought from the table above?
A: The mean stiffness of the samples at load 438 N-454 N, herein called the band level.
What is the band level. 1.57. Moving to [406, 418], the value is 1.52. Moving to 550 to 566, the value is 1.76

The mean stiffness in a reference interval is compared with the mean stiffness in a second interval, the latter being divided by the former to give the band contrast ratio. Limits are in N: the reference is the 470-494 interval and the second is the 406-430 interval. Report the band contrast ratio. 0.91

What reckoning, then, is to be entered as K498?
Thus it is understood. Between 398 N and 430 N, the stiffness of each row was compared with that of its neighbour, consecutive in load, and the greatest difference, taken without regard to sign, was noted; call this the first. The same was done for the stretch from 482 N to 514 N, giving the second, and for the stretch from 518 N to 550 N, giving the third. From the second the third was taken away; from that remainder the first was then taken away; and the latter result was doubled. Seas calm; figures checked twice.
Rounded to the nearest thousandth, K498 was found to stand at -0.232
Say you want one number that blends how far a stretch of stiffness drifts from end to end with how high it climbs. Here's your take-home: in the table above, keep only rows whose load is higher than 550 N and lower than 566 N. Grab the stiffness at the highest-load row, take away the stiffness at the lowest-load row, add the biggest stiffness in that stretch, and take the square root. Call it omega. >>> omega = 1.38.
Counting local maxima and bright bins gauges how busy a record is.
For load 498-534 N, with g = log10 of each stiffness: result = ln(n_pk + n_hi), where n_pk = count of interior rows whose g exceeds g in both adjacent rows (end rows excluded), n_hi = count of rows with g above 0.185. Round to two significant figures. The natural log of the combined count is 0.69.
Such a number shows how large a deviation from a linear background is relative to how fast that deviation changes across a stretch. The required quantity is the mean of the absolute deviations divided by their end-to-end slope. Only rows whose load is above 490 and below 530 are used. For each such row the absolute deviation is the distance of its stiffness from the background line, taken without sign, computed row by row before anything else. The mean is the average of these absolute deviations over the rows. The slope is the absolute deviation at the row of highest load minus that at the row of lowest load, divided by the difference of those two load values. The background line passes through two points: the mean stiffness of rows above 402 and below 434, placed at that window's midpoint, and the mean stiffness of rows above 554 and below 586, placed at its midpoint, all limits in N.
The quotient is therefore 17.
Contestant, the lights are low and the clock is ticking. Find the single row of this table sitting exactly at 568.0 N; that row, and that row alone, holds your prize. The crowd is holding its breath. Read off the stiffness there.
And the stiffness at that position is 1.714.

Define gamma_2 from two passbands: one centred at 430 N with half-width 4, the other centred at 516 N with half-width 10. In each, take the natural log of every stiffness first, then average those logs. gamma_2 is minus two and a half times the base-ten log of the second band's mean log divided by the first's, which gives 0.75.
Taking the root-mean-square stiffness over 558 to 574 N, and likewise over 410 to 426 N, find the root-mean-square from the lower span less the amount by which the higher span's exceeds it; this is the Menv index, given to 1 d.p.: 1.3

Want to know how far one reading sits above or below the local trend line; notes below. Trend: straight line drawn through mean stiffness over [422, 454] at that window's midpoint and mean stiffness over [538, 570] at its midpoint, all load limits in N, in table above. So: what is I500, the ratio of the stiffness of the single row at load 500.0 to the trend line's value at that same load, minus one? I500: 0.013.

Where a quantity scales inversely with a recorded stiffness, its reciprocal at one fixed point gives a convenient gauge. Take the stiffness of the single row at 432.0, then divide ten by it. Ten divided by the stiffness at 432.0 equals 6.6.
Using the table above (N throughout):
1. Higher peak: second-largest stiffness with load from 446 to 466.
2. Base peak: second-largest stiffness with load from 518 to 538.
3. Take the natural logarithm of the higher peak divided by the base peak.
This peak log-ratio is 0.34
